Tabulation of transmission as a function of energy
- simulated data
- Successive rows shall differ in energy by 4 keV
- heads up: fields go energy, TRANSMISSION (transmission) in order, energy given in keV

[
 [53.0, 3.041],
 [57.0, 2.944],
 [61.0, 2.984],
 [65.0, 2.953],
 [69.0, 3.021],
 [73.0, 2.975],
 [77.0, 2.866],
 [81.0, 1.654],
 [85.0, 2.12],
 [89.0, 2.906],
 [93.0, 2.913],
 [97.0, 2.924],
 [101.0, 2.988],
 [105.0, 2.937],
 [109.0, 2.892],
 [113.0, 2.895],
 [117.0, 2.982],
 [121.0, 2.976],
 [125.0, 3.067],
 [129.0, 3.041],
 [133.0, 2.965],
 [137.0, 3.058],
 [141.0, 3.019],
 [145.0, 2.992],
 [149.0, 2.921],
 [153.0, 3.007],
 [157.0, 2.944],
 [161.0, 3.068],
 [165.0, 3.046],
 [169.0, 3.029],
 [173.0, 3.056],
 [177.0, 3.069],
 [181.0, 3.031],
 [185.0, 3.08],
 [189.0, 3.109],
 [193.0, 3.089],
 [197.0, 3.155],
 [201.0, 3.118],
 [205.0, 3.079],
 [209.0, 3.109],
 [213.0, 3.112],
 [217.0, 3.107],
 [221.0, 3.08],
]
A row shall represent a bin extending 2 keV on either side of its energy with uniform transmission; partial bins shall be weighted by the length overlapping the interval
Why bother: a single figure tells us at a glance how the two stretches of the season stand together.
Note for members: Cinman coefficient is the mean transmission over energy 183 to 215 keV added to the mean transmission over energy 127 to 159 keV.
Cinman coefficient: 6.10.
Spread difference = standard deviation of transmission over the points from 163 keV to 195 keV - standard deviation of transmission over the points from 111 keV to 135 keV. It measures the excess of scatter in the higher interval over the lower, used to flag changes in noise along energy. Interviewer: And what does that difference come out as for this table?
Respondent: 0.0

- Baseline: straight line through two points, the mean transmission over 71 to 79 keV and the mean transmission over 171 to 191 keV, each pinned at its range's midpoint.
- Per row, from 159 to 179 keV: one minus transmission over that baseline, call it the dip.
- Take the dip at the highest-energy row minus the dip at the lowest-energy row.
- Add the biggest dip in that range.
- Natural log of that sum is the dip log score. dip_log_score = -4.2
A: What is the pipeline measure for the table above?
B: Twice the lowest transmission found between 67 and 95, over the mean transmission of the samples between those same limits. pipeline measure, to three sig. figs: 1.25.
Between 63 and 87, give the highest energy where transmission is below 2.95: 85.0 keV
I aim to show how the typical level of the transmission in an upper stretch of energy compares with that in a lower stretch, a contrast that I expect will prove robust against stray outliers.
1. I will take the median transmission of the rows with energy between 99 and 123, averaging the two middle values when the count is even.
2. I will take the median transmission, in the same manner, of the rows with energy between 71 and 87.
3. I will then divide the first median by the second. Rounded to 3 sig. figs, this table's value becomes 1.19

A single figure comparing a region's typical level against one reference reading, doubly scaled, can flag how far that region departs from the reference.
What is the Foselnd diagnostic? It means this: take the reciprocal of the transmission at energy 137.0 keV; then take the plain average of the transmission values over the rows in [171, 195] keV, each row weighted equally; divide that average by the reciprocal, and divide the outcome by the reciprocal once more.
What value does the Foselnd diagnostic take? 28.7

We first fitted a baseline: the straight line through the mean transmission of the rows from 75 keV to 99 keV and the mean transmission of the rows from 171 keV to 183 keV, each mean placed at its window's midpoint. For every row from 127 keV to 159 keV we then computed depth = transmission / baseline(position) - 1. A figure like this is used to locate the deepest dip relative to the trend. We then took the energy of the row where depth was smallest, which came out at 157.0 keV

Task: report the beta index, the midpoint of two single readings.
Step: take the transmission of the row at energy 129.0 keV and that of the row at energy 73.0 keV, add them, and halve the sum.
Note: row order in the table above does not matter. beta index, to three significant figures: 3.01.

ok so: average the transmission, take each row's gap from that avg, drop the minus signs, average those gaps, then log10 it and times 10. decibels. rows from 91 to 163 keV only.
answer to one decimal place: -13.2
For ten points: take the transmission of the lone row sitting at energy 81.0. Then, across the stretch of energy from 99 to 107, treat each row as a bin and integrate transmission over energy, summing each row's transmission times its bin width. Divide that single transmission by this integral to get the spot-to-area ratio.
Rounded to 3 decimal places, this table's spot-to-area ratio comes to 0.070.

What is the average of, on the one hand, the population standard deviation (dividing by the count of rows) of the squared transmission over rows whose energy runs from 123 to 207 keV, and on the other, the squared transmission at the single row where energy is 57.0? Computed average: 4.5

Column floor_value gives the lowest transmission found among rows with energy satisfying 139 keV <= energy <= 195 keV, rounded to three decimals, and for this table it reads 2.921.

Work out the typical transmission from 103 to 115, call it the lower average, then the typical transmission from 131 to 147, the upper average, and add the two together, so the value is 5.92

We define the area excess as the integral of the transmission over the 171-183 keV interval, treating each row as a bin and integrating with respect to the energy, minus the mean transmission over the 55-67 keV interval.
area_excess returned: 33.7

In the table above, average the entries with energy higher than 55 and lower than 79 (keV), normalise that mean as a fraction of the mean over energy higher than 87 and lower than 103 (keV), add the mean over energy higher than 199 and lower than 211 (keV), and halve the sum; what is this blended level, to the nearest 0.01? 2.06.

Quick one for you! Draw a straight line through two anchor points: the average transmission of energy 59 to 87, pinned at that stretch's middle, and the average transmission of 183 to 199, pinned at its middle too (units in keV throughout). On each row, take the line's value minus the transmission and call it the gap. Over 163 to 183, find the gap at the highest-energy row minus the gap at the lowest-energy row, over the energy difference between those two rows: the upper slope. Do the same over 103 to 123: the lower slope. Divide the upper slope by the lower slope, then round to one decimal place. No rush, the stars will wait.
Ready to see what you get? 3.4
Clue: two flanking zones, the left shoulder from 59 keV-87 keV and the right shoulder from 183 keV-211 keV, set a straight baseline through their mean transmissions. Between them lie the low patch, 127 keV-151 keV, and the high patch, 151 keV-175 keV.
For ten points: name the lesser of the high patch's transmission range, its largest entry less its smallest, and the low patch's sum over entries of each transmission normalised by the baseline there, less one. 0.124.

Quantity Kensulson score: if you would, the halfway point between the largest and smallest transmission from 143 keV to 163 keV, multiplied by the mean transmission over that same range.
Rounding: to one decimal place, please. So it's 8.9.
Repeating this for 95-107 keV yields 8.7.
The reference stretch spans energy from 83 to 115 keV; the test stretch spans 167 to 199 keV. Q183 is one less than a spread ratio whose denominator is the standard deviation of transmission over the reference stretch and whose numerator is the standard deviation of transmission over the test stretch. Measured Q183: -0.85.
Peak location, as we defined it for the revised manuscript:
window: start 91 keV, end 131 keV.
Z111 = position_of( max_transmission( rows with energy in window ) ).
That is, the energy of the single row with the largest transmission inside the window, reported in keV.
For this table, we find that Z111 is 125.0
